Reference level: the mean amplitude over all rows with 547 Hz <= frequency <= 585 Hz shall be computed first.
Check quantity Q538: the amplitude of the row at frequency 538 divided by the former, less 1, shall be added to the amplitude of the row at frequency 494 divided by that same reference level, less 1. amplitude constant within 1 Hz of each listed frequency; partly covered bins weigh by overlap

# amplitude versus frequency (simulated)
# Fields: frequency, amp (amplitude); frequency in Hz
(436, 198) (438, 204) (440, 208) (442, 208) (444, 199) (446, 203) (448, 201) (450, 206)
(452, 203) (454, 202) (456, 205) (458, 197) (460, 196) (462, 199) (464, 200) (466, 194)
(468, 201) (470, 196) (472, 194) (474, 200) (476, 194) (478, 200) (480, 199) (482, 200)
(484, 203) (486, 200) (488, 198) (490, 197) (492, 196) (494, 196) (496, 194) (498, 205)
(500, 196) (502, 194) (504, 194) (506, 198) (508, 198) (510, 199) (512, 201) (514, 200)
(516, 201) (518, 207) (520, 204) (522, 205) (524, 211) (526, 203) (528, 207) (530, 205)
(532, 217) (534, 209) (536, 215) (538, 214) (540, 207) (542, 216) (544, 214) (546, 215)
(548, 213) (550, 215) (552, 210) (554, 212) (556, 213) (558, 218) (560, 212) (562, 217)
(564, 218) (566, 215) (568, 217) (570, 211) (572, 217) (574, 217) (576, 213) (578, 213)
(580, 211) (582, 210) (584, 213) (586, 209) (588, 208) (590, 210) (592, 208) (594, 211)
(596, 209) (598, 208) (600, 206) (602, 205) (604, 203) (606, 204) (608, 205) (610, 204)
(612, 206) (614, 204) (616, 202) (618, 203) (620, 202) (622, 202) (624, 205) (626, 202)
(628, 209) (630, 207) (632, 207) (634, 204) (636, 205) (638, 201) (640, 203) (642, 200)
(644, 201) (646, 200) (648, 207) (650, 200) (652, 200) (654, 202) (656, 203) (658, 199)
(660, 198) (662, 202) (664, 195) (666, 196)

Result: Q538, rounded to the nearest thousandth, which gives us -0.084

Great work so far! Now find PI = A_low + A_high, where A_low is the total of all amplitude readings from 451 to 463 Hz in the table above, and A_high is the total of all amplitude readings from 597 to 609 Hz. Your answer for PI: 2433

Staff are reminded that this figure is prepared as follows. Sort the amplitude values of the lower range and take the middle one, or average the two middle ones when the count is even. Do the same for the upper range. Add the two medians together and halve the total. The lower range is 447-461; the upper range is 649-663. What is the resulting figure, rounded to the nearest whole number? 201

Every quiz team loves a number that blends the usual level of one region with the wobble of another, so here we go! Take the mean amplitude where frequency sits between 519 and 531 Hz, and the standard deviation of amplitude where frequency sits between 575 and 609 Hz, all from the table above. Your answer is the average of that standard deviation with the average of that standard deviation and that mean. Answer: 53.8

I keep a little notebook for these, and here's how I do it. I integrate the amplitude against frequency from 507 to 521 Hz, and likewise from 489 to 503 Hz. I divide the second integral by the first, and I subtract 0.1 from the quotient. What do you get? 0.88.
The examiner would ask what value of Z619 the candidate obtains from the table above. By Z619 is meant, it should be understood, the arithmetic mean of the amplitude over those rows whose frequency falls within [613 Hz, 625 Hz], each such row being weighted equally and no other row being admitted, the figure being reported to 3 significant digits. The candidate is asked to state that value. 203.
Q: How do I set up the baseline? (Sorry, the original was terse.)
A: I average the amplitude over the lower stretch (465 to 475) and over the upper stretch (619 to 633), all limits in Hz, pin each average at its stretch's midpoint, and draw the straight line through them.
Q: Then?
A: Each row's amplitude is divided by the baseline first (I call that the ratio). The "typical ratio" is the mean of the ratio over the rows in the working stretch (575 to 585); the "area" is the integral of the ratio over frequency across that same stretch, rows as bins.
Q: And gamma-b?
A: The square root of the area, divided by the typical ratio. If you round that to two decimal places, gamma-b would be 3.09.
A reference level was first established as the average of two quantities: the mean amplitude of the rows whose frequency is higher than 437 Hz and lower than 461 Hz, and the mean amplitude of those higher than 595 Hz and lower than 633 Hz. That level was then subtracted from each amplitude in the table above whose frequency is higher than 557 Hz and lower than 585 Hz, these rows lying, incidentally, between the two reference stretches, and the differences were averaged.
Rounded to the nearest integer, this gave 11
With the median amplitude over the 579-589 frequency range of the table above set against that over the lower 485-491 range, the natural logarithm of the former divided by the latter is 0.06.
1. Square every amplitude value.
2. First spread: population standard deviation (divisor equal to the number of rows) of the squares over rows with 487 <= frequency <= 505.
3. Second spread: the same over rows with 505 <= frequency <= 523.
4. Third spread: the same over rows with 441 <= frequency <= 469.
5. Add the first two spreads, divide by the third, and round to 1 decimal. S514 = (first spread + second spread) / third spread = 1.7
